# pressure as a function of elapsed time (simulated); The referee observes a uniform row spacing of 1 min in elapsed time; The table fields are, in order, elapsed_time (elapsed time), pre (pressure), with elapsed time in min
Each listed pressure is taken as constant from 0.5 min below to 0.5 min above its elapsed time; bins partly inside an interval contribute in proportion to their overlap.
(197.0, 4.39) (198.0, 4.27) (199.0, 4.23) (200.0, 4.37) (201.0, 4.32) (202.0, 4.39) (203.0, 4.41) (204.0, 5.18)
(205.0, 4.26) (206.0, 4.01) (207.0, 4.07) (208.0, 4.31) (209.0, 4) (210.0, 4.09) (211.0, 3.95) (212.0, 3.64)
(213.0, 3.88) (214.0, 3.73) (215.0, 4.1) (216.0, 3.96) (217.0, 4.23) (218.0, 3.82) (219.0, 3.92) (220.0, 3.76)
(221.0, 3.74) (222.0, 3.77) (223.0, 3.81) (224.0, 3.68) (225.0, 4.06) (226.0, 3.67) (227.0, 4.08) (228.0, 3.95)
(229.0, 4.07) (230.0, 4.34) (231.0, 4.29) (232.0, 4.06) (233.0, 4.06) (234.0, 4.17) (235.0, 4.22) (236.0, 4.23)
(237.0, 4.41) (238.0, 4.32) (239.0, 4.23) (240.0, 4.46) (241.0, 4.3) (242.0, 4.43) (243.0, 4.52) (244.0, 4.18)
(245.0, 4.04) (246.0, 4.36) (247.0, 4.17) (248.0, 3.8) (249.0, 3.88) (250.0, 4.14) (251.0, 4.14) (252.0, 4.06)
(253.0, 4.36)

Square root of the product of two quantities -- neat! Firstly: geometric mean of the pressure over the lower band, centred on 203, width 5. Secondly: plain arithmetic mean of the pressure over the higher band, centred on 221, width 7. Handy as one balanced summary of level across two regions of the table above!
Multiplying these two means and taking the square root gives 4.13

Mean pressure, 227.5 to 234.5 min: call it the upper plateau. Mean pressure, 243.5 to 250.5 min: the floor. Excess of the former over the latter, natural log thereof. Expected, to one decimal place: -2.9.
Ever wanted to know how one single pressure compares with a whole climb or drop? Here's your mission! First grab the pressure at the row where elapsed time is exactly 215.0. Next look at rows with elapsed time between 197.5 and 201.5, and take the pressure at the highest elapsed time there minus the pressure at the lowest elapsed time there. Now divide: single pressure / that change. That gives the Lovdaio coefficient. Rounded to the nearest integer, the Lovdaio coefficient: 82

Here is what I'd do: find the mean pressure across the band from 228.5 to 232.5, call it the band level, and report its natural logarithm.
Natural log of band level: 1.433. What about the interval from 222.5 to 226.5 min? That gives 1.336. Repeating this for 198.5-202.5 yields 1.465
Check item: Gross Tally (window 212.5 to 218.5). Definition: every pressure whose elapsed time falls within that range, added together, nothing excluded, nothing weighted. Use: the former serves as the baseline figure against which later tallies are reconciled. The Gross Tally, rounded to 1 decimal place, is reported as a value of 23.7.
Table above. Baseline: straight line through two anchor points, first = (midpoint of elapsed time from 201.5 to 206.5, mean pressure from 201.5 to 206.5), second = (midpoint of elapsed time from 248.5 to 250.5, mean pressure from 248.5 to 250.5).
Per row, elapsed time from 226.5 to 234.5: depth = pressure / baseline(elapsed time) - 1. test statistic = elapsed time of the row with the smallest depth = 228.0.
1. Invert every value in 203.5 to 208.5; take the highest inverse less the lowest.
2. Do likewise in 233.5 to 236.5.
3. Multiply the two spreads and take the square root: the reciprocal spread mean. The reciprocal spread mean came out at 0.014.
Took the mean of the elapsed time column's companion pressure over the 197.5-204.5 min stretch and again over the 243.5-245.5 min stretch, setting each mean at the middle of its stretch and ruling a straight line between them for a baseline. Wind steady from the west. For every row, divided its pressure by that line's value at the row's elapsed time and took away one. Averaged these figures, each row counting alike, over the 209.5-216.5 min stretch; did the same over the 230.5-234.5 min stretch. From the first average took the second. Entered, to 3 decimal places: -0.089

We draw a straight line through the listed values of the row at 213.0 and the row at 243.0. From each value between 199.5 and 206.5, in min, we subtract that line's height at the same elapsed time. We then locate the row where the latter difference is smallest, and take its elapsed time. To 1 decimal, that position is 206.0 min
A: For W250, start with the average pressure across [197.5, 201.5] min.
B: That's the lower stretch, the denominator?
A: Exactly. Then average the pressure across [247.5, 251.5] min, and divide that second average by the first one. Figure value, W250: 0.93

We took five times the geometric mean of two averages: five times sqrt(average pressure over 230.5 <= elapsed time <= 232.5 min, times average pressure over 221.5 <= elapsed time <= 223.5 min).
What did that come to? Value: 19.9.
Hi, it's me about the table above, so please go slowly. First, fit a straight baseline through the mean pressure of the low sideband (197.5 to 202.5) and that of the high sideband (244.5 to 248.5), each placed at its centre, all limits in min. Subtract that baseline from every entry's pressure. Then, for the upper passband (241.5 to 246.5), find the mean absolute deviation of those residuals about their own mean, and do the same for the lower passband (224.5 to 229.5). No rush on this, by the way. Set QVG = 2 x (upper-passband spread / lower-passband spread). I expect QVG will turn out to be 2.5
